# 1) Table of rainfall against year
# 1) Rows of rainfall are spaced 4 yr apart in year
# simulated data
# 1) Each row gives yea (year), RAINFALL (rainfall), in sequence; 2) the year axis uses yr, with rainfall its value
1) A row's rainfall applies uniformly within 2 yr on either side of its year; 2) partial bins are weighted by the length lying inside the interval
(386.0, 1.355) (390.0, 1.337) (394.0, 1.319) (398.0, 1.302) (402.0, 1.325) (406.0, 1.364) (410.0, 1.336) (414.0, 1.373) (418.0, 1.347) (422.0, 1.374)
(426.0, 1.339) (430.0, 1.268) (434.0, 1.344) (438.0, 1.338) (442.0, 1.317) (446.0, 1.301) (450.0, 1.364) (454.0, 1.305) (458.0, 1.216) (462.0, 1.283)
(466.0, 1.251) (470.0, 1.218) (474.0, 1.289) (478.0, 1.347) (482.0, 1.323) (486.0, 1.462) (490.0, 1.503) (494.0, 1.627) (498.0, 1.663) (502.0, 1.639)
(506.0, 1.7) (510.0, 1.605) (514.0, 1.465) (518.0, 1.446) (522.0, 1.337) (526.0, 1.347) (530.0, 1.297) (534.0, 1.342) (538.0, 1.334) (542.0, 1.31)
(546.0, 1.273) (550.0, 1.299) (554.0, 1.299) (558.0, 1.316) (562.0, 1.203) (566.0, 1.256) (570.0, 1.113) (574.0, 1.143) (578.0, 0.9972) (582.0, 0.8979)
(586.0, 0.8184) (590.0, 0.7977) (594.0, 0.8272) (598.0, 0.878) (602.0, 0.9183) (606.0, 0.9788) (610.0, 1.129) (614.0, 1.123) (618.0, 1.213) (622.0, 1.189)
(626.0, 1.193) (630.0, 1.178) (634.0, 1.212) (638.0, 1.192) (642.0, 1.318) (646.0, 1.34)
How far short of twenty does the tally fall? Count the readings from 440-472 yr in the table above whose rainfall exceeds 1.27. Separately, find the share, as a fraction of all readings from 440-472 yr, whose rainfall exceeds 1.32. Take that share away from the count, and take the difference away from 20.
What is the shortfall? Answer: 15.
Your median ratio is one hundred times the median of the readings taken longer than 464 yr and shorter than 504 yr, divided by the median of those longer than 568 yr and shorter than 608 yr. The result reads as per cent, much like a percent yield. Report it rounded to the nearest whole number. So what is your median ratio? 155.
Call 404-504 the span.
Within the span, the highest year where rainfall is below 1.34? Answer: 482.0 yr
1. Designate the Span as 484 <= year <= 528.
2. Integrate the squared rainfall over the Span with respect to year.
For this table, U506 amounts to 103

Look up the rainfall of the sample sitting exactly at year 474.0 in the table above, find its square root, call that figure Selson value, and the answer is 1.14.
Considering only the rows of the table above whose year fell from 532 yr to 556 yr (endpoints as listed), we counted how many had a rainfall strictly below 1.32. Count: 4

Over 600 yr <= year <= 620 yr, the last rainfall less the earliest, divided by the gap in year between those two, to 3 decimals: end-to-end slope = 0.018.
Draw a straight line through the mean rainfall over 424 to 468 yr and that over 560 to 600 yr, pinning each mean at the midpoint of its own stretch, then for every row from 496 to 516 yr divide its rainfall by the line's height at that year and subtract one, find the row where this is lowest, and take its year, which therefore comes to 514.0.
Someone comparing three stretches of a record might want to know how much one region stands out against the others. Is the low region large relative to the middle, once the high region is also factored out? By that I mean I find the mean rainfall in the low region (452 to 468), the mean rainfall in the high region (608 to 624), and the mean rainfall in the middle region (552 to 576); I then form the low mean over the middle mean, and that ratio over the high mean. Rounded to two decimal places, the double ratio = 0.89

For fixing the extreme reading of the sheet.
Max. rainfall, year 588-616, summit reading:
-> 1.129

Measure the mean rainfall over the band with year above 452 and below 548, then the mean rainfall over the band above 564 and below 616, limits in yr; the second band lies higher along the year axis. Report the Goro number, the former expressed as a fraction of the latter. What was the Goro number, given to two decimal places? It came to 1.41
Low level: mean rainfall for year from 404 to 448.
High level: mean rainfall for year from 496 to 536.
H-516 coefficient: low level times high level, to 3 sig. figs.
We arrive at 1.98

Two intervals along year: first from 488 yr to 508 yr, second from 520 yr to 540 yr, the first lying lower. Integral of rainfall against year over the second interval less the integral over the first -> -6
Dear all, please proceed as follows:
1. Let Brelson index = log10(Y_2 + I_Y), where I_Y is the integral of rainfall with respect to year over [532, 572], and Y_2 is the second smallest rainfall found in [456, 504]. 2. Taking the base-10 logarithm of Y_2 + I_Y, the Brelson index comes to 1.72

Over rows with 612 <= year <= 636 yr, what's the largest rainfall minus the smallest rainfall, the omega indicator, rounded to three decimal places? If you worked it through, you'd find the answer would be 0.090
